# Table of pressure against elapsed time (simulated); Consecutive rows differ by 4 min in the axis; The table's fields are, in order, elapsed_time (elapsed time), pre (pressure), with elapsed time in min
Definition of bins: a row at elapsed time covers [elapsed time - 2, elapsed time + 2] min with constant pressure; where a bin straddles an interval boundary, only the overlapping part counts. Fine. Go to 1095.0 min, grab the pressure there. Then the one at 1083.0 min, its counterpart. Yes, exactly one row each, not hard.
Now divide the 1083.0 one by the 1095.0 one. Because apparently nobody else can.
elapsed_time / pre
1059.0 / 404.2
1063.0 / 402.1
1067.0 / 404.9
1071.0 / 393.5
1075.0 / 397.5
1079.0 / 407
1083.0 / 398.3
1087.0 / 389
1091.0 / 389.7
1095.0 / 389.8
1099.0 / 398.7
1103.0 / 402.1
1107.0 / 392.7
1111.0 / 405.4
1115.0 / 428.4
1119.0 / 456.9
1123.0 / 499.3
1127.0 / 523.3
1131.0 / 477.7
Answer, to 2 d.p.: 1.02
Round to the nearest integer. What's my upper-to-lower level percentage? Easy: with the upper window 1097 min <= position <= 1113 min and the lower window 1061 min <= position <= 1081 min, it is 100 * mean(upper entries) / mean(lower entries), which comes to 100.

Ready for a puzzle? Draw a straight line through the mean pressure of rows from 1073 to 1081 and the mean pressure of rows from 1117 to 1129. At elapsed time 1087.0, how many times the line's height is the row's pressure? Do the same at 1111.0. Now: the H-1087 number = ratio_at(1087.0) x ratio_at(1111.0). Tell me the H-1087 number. 0.796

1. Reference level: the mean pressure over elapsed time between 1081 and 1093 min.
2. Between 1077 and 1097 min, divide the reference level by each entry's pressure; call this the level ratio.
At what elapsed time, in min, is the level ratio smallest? 1079.0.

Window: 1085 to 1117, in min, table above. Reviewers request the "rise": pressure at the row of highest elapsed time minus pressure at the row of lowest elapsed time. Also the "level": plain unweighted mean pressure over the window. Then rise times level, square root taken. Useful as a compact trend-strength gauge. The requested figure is 125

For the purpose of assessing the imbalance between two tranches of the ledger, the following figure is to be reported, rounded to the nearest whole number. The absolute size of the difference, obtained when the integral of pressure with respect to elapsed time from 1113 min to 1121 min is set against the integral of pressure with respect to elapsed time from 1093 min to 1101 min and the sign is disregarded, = 387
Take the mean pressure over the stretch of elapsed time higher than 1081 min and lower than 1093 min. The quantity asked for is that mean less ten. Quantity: 382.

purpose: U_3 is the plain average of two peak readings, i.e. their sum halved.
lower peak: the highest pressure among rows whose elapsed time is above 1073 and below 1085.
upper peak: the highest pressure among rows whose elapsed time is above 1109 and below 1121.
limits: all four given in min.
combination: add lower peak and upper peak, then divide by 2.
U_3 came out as 432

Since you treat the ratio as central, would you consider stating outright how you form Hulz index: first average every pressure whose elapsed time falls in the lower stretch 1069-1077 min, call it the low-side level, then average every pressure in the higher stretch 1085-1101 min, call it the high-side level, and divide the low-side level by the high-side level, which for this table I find 1.01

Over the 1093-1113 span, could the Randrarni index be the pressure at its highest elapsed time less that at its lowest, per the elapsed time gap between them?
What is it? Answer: 1.0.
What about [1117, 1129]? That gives 8.3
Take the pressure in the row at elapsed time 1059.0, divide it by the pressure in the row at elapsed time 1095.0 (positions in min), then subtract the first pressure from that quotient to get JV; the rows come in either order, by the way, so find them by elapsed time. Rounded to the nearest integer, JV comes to -403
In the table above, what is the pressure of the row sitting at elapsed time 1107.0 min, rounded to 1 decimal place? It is 392.7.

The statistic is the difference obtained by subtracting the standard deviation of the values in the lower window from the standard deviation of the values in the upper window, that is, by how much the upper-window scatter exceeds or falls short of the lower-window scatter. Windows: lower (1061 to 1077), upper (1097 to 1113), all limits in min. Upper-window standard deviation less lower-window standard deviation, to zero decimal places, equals 0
